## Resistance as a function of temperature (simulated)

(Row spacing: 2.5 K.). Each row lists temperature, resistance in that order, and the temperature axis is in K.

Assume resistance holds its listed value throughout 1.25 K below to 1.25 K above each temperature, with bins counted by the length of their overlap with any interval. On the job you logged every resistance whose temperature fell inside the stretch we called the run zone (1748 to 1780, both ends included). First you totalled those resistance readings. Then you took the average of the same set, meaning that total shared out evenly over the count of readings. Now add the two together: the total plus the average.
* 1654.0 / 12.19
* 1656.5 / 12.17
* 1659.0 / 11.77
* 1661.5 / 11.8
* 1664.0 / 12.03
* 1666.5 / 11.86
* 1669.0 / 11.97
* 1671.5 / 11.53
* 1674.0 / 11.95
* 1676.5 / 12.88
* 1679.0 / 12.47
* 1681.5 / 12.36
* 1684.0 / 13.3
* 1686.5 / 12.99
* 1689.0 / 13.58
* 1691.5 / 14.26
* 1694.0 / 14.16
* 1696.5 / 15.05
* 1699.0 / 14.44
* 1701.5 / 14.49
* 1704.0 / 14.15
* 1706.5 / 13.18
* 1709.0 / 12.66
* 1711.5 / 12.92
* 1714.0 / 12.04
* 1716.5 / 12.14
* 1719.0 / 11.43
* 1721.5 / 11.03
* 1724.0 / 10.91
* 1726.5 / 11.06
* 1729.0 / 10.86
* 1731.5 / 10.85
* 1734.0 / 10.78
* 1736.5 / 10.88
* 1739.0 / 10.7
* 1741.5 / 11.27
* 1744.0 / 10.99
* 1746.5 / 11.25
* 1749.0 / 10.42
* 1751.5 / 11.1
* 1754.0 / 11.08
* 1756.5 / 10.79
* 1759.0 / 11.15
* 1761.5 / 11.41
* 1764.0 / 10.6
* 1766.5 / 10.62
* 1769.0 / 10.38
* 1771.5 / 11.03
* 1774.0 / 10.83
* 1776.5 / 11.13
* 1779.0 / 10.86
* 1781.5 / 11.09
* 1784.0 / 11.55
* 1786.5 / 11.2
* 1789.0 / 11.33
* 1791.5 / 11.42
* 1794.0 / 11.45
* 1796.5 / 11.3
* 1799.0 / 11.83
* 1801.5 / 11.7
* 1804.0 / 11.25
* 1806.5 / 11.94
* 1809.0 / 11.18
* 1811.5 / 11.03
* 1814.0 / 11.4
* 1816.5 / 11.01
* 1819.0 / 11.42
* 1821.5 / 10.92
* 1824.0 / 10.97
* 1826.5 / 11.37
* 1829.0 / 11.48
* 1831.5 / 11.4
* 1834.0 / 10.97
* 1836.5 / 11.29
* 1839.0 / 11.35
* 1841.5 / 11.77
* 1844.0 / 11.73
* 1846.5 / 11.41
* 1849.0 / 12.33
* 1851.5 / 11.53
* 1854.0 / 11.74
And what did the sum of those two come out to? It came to 152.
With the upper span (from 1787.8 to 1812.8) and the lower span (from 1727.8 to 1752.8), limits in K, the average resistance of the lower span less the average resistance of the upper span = -0.53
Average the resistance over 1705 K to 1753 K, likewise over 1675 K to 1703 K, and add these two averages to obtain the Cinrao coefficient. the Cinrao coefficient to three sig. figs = 25.0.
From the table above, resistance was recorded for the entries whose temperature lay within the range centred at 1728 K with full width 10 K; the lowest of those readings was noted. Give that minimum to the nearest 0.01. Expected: 10.85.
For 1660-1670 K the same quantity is 11.80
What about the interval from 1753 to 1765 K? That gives 10.60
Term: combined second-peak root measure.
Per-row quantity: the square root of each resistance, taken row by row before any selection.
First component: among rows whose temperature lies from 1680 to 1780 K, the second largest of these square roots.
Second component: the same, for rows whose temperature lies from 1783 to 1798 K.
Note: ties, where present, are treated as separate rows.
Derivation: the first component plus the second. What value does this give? 7.19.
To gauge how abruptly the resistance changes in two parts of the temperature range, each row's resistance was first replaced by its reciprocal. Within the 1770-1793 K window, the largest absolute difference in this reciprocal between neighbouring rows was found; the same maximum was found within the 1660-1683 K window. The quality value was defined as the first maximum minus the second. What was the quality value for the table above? -0.0025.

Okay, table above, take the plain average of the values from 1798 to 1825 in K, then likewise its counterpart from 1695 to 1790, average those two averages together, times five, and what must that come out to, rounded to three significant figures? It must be 57.3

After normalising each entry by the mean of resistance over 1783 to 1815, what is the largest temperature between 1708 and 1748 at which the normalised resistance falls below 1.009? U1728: 1746.5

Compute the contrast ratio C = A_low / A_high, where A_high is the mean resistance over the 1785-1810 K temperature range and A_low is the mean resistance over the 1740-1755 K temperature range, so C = 0.96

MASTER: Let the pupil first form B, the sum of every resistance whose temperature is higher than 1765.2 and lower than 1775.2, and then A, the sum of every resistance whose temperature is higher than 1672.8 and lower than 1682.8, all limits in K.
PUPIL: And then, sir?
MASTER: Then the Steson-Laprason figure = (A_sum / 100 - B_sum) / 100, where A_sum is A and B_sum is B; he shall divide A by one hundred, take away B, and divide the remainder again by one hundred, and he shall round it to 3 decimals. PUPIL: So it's -0.424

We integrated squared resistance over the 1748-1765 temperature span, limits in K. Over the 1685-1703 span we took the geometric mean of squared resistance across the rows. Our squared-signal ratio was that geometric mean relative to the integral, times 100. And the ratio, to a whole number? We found 10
